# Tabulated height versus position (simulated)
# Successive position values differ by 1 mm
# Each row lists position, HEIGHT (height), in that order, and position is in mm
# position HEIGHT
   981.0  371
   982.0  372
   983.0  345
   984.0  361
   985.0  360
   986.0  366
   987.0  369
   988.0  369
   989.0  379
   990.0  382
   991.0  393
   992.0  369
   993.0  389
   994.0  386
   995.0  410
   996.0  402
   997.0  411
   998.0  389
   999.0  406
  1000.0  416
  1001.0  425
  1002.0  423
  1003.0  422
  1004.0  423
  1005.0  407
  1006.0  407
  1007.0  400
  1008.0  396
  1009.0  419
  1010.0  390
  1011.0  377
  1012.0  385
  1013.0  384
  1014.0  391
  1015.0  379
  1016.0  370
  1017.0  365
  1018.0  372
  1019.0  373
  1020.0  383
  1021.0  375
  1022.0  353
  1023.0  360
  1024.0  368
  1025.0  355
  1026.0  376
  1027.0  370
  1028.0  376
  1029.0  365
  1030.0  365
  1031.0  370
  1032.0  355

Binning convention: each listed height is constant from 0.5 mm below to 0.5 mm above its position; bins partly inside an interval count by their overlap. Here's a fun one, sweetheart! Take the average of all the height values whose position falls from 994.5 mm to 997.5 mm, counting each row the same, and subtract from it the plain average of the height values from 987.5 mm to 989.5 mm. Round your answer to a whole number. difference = 34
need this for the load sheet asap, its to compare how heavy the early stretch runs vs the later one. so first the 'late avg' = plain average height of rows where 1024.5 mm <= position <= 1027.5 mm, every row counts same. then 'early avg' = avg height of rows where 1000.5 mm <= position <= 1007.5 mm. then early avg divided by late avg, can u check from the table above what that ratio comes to 1.13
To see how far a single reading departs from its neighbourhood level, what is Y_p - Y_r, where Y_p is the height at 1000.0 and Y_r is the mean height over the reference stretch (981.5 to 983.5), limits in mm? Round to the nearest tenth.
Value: 57.5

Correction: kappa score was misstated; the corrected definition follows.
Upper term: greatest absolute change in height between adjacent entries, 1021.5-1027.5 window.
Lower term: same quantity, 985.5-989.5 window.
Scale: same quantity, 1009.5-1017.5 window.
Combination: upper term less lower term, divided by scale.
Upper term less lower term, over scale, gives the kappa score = 0.8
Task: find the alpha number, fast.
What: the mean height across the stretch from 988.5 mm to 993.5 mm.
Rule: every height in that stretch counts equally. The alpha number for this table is 382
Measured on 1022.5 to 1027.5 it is 366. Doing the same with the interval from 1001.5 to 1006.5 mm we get 416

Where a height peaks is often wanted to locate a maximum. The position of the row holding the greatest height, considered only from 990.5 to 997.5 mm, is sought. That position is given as 997.0 mm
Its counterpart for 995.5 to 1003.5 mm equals 1001.0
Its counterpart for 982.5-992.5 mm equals 991.0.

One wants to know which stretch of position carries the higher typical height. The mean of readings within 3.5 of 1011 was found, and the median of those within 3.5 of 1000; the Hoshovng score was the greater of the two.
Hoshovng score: 416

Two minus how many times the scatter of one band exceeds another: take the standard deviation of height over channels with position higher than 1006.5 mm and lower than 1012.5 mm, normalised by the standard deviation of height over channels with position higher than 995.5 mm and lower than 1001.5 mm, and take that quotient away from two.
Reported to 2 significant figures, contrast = 0.83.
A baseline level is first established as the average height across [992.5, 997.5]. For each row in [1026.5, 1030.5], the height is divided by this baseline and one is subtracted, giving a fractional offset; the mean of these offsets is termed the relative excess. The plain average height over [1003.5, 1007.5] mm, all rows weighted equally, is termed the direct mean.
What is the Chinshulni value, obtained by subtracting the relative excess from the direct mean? 409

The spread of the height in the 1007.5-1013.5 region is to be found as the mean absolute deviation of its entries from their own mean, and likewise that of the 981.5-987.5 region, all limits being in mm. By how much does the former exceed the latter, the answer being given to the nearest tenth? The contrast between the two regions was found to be 3.6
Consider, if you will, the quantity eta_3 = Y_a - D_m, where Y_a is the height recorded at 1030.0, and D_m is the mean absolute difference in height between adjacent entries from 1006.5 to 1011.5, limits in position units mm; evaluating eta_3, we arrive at 348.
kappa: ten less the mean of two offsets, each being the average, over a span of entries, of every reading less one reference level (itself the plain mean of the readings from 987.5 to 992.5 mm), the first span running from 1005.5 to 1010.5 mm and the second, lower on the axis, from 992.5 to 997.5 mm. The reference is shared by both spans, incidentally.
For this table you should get -13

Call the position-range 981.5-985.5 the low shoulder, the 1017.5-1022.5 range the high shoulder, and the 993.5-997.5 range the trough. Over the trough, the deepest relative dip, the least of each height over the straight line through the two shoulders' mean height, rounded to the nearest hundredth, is 1.06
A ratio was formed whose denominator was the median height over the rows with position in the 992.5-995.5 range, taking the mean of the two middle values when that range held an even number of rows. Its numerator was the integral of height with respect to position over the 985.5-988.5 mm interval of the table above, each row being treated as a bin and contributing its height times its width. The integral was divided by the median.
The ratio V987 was 2.84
